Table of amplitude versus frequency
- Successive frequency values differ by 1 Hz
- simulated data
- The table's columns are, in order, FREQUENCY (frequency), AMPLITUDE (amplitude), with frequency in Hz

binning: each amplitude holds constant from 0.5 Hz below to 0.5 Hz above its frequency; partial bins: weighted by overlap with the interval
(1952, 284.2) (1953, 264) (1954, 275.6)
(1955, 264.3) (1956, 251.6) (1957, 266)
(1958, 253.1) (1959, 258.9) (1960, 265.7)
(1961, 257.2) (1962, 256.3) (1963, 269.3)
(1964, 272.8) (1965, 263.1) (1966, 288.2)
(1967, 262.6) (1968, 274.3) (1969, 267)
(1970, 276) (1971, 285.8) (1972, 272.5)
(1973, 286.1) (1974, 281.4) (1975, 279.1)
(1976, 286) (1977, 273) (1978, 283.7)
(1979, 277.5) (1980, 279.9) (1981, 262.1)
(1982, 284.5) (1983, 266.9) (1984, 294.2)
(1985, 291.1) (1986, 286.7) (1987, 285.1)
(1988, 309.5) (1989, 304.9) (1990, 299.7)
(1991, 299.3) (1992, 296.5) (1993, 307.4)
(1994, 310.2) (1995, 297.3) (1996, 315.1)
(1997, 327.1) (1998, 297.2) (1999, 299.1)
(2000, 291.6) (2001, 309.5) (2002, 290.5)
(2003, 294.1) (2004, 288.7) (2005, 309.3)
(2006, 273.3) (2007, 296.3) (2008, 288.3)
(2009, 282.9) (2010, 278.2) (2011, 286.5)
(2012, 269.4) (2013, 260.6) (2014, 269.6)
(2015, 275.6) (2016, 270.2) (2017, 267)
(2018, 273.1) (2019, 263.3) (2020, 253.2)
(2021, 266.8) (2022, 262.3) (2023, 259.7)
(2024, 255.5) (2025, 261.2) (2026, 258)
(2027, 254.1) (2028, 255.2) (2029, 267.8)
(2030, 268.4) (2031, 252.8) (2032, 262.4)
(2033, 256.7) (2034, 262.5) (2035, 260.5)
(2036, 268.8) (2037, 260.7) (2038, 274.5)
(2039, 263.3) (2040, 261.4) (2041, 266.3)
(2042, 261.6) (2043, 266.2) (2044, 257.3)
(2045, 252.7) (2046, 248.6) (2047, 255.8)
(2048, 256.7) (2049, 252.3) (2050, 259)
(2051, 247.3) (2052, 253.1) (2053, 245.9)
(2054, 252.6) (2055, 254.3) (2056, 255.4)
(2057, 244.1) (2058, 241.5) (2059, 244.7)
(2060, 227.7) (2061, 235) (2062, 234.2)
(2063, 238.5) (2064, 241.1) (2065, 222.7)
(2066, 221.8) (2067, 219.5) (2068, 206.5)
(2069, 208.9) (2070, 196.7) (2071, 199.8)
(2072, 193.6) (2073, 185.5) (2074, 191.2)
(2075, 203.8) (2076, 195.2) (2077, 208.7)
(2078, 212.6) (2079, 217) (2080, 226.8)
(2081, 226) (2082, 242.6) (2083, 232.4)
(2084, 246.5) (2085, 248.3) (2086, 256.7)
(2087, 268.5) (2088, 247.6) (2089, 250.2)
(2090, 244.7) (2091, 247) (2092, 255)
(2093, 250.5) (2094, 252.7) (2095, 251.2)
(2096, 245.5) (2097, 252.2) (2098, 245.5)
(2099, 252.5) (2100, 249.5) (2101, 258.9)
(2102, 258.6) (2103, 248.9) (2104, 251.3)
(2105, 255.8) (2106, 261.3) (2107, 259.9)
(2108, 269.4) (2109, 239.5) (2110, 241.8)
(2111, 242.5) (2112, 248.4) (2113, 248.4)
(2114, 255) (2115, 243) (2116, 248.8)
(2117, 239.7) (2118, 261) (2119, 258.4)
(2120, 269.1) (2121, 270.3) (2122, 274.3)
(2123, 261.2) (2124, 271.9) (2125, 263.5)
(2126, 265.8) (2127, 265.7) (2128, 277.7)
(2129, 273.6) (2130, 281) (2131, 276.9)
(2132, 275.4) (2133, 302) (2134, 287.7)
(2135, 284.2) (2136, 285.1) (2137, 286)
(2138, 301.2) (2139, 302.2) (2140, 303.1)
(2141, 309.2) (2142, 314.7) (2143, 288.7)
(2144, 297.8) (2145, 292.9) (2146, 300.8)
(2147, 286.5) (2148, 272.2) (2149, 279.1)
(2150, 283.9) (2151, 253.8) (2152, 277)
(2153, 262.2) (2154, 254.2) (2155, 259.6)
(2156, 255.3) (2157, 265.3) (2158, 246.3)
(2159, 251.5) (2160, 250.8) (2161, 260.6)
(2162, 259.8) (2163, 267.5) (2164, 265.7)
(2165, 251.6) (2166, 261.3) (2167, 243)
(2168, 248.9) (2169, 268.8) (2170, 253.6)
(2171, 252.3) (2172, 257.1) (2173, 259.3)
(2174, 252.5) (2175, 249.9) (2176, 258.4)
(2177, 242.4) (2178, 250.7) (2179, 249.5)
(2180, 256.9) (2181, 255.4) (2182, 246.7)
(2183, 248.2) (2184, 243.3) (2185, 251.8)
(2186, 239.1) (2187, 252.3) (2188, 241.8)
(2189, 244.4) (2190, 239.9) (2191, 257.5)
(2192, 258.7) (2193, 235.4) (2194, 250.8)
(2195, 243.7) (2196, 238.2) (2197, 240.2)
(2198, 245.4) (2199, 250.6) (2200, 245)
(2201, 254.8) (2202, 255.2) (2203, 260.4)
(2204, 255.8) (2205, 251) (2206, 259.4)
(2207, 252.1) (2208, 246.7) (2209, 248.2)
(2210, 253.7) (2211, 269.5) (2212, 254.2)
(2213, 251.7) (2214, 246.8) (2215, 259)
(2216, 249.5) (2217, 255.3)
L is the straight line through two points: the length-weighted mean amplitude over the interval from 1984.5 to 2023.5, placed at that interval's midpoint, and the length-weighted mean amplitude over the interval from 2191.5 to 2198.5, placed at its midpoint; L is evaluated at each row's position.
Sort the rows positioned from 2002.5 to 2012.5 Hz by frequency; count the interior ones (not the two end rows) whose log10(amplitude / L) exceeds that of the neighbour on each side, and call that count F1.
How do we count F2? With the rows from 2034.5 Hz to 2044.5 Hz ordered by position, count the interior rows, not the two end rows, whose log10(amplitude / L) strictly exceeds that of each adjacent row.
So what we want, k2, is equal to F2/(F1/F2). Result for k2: 5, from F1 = 3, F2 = 4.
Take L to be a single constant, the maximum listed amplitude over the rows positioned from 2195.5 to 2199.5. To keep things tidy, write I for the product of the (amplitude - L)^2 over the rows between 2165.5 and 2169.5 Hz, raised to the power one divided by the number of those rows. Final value 50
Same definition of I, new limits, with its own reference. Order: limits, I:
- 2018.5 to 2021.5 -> 66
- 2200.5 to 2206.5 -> 15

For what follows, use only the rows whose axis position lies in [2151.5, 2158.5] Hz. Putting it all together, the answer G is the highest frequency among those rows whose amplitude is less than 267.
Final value 2158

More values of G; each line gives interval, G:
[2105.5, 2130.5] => 2127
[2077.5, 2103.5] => 2103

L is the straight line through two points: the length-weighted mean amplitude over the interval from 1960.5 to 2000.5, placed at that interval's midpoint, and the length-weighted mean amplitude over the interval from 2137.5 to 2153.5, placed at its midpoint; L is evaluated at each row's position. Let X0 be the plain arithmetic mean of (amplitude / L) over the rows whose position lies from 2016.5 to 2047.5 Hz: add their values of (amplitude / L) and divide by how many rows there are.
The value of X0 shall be 0.91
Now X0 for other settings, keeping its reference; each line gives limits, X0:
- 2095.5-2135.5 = 0.90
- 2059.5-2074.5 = 0.75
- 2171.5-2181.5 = 0.87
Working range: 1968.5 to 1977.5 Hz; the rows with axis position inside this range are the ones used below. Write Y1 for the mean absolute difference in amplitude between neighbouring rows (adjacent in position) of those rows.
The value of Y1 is 9.1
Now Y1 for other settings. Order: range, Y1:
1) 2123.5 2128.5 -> 5.7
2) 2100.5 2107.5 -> 4.0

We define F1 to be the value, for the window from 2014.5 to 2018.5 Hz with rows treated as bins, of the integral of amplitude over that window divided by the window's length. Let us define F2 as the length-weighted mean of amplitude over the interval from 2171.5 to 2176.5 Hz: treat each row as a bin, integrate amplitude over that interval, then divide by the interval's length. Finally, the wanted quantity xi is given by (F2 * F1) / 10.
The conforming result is 6935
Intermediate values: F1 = 271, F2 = 255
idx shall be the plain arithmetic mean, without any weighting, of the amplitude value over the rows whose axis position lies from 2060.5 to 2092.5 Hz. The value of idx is 226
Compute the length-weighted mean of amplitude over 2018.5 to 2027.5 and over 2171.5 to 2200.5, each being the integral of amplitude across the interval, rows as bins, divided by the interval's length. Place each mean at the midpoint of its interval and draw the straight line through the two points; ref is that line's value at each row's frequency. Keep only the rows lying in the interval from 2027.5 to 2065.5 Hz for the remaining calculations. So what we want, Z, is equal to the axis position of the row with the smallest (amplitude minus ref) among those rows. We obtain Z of 2065 Hz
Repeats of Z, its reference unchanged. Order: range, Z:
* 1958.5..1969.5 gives 1962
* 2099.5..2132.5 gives 2109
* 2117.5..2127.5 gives 2119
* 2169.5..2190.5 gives 2186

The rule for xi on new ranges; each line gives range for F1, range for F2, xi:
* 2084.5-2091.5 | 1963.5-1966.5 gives 6919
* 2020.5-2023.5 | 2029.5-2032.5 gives 6868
